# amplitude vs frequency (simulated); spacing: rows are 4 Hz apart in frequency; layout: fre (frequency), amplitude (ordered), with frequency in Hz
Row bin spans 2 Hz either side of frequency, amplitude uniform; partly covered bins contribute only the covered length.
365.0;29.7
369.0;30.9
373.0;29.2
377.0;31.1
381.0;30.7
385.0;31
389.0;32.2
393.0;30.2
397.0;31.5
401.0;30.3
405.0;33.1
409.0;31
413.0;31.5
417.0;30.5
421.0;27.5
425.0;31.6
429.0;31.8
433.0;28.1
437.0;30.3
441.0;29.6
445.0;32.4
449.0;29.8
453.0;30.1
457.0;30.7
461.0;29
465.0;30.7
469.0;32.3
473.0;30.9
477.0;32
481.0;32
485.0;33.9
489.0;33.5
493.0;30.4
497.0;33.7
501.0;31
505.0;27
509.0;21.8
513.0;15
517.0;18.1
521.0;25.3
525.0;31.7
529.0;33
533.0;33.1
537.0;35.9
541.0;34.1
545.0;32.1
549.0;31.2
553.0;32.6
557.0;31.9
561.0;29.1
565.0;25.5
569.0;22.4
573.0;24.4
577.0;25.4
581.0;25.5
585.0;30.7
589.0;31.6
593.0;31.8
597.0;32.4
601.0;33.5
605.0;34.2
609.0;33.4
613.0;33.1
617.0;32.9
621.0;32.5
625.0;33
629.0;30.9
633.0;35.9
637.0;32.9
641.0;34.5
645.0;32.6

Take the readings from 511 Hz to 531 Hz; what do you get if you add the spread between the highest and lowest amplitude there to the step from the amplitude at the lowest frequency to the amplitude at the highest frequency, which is 36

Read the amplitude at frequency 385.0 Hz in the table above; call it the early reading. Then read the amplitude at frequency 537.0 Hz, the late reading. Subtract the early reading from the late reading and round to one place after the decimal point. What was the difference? 4.9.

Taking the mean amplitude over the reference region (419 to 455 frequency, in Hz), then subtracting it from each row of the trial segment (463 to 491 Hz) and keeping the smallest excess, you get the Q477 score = 1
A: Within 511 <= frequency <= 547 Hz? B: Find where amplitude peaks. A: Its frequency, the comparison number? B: 537.0 Hz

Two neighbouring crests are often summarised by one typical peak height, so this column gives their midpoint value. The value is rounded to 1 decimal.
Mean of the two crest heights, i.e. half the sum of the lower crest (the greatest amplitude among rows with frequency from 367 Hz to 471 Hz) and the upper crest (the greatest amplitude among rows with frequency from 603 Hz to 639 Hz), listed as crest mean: 34.5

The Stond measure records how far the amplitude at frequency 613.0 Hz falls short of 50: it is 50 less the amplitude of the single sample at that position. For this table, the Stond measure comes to 16.9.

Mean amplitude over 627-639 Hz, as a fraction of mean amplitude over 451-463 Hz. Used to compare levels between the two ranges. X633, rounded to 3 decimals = 1.110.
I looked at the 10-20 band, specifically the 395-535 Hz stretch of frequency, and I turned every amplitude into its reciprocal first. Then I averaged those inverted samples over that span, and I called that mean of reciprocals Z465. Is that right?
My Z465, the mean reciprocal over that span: 0.0345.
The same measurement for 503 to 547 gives 0.0386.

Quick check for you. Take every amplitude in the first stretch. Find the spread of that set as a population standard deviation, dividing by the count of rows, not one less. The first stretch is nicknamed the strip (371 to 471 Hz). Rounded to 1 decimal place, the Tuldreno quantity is 1.3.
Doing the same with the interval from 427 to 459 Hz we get 1.2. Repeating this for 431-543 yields 4.6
